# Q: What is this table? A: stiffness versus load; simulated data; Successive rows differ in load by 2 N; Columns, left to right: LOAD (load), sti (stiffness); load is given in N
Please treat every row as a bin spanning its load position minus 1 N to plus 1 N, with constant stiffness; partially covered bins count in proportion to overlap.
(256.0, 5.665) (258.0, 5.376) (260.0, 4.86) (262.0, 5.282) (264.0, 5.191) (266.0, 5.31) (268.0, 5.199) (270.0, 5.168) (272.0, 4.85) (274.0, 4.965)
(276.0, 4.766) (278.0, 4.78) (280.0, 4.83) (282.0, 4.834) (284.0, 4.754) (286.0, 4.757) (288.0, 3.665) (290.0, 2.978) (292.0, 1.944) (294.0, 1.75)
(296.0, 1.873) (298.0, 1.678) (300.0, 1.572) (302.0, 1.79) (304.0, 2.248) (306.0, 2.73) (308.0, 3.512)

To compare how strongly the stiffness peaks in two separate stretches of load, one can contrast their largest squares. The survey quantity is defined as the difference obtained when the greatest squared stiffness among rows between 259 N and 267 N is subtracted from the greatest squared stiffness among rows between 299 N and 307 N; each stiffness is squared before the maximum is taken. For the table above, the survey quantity -20.7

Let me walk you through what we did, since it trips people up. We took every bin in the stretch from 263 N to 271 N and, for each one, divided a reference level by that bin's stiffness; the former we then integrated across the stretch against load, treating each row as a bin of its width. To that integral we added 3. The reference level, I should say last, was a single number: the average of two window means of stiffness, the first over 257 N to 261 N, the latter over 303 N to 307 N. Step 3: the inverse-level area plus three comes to 8.8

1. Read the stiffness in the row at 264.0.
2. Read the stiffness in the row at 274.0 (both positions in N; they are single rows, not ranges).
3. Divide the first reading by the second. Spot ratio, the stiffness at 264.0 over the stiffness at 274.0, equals 1.0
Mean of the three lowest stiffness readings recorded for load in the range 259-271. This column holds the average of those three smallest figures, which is 5.1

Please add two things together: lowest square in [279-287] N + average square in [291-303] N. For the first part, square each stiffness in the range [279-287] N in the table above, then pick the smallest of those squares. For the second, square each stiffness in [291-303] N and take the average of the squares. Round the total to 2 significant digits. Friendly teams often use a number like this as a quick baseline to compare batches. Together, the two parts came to 26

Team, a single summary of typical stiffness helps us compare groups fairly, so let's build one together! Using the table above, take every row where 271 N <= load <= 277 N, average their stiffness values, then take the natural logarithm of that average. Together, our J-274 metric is 1.58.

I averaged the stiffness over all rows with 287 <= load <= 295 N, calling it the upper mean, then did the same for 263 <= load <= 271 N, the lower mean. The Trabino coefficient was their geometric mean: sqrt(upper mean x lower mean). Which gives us 3.7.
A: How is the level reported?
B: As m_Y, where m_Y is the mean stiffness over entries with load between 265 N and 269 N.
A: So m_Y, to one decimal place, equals 5.3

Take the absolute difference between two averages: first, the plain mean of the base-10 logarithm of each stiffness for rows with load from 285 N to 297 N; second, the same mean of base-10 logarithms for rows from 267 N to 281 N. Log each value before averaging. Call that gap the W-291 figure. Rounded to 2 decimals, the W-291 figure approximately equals 0.27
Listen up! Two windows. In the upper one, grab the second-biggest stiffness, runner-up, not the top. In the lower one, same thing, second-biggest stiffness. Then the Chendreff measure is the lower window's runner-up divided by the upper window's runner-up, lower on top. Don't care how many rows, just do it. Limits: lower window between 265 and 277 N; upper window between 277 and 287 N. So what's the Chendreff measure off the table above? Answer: 1.1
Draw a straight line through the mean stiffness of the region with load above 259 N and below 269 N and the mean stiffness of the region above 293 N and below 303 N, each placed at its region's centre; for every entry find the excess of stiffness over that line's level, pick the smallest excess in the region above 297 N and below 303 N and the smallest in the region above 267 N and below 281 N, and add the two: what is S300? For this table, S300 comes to 0.4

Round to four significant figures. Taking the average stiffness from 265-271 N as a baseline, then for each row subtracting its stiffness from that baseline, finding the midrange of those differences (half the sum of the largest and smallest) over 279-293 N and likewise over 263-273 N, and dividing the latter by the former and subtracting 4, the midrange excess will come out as -3.921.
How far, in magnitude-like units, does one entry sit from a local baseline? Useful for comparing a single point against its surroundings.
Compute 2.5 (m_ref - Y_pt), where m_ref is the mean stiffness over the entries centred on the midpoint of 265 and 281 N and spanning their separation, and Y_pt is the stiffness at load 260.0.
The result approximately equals 0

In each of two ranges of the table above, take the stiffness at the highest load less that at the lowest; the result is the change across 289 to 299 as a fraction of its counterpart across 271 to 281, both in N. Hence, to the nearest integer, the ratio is 65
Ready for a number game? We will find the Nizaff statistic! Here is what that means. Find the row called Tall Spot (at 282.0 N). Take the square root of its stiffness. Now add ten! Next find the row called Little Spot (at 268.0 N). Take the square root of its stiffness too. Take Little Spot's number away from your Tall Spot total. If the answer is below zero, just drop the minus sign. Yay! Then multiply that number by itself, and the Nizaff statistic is 98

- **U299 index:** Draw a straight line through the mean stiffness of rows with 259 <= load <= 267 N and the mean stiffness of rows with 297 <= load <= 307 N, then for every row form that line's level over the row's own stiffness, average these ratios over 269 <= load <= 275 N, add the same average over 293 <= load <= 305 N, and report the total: 2.15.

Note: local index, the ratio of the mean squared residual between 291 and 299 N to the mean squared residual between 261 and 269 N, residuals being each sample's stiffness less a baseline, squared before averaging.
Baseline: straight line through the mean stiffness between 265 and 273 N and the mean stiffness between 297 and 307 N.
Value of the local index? 6.8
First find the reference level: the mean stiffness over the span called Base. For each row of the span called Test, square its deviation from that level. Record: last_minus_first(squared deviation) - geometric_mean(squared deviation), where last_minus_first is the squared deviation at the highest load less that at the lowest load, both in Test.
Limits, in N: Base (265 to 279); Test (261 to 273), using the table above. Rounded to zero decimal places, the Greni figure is 0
